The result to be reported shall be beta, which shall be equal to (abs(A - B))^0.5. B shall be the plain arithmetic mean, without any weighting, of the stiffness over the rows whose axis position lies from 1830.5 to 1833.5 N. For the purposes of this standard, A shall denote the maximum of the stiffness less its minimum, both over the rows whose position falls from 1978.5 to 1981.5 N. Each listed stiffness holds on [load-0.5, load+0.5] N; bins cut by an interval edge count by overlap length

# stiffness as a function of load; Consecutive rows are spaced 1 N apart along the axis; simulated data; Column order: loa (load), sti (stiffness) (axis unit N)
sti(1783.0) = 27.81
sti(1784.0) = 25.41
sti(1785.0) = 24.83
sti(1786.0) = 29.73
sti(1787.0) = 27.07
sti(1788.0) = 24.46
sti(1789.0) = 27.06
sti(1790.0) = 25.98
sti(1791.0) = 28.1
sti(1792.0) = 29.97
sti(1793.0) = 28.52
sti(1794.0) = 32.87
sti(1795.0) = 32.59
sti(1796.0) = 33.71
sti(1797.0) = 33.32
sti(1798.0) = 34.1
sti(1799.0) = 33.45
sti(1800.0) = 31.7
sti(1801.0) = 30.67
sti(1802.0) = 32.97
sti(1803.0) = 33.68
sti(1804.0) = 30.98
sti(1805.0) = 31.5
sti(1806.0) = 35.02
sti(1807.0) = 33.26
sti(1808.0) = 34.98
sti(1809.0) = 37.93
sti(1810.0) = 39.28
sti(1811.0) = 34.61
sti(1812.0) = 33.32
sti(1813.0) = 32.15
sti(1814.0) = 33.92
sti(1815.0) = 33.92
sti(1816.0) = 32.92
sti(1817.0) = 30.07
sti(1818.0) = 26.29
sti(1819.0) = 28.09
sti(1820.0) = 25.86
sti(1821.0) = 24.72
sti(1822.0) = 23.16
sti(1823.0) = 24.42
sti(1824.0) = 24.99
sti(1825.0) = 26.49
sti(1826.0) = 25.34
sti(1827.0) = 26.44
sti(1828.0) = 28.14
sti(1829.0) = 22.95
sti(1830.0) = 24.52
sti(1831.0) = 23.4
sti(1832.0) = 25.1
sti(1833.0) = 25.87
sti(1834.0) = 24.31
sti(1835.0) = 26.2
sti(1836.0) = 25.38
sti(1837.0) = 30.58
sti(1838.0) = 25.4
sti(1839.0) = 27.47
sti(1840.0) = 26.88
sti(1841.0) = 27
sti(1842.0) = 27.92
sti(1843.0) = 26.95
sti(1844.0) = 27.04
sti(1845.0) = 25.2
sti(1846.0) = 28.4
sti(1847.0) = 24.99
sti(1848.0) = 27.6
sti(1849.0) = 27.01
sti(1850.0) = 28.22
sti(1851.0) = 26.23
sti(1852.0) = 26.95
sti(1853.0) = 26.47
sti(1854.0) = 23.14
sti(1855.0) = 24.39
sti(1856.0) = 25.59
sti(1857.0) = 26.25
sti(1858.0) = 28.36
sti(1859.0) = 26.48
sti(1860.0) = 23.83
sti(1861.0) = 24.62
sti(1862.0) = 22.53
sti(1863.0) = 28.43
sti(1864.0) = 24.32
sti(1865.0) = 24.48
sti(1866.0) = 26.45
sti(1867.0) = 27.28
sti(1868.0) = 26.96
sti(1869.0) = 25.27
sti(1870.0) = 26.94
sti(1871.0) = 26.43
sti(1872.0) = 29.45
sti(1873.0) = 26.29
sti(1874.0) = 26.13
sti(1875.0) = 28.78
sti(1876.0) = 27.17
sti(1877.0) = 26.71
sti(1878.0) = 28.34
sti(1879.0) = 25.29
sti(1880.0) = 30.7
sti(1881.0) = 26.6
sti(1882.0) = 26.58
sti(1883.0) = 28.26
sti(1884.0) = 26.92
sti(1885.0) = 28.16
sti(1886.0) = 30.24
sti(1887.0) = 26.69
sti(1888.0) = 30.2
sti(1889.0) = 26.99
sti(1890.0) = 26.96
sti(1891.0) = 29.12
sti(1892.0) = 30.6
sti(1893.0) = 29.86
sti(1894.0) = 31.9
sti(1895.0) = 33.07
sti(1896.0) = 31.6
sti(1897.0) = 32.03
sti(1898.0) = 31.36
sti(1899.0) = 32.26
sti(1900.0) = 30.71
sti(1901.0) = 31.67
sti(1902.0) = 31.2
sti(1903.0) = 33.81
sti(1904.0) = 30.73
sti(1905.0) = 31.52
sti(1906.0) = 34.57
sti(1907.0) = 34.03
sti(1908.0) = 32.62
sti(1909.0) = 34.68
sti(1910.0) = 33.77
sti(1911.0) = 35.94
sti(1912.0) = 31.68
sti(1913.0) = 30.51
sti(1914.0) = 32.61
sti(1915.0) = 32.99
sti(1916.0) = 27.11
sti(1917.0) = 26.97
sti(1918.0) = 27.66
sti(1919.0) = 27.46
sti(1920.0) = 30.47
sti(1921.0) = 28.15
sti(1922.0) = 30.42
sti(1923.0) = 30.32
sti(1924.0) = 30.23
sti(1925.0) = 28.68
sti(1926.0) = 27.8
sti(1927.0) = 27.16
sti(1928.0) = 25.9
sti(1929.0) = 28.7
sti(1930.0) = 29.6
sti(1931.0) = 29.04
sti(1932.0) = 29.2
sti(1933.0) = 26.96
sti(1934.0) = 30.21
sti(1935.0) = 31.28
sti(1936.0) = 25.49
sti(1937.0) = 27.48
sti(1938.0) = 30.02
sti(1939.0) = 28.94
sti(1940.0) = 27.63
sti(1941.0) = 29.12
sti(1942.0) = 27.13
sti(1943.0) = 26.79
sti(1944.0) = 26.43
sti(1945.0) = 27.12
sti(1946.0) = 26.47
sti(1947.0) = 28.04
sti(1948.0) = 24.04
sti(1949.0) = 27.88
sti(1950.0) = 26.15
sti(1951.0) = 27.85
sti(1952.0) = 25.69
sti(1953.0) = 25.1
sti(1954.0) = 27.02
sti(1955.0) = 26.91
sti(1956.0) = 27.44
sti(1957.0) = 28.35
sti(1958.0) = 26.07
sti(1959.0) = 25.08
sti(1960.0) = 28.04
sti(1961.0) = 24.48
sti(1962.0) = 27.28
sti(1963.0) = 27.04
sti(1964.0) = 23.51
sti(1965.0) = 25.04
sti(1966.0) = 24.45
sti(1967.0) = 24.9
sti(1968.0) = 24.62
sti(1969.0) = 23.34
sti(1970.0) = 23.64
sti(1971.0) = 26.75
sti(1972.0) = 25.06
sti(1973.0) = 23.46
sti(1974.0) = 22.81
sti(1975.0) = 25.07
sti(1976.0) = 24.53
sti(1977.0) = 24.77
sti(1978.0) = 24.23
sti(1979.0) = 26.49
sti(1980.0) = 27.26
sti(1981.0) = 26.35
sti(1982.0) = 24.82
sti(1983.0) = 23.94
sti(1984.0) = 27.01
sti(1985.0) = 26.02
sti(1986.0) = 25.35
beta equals 4.9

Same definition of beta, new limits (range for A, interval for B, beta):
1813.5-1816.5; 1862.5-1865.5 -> 5.0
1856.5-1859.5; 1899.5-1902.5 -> 5.4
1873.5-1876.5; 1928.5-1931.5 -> 5.1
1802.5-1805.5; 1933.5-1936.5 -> 5.1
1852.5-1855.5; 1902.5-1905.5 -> 5.4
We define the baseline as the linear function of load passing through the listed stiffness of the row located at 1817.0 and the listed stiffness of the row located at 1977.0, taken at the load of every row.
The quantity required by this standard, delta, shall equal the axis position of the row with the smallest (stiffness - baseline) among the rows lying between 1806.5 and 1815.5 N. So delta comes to 1813.0 N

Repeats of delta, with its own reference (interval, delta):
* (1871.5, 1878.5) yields 1874.0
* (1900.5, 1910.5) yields 1904.0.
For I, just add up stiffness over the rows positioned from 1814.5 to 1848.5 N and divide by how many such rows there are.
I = 26.6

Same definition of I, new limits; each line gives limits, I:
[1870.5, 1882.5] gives 27.4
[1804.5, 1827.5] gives 30.4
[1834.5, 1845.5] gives 26.9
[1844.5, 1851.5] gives 26.8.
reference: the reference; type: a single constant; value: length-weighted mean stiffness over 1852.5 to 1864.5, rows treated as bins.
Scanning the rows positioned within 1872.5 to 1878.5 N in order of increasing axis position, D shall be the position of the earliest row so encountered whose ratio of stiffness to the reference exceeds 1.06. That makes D 1875.0 N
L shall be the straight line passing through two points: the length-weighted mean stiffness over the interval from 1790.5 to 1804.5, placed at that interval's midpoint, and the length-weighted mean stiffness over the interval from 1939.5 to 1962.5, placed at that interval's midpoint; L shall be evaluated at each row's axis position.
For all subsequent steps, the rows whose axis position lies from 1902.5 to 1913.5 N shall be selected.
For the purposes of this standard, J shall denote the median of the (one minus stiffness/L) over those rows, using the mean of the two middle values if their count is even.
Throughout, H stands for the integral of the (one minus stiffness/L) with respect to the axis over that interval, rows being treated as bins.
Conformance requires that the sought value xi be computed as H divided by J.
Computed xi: 9.9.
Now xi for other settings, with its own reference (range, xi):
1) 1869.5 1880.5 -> 8.0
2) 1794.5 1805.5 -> 7.1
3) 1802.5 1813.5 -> 15.2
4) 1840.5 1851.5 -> 11.1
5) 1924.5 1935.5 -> 10.4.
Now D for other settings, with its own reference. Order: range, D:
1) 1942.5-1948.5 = 1945.0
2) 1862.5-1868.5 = 1863.0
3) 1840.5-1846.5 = 1841.0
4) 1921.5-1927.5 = 1922.0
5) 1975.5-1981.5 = 1980.0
